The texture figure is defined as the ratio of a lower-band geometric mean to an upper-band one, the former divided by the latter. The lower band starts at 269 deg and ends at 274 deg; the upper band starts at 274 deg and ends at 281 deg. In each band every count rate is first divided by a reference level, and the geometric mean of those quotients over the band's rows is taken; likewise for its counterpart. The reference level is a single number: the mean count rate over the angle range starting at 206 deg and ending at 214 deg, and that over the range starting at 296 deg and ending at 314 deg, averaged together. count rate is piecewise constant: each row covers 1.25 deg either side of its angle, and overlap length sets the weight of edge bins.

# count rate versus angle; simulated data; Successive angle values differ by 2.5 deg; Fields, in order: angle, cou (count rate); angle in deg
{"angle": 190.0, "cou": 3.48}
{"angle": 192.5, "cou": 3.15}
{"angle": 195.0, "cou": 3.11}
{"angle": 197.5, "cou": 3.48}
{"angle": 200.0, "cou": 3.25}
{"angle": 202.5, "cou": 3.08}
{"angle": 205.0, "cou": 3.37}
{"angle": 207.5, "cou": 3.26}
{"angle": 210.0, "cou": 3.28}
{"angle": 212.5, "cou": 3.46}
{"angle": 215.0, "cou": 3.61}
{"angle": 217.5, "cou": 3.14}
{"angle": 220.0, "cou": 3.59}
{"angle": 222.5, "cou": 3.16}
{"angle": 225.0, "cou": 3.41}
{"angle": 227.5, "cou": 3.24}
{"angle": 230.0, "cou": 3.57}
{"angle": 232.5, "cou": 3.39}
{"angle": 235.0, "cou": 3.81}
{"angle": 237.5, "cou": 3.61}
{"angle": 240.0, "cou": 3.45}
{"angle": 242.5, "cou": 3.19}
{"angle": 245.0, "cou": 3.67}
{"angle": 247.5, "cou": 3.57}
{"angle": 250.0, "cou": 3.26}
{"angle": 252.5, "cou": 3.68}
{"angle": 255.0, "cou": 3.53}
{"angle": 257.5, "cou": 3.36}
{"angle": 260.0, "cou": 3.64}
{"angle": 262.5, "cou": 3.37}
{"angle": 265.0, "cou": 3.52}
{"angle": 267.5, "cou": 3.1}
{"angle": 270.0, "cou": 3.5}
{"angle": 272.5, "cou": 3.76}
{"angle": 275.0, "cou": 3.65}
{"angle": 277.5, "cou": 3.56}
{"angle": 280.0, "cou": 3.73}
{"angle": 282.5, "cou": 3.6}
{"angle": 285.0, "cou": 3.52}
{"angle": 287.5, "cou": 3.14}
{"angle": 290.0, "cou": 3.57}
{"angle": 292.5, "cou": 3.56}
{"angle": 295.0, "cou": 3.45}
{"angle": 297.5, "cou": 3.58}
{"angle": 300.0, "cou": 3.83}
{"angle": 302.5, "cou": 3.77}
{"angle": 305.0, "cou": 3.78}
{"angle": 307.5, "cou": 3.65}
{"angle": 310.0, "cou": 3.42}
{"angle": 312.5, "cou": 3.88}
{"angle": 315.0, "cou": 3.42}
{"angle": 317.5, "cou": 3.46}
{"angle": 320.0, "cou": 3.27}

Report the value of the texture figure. 0.99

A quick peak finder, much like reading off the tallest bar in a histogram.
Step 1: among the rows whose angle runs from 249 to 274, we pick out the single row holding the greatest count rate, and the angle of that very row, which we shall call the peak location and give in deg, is 272.5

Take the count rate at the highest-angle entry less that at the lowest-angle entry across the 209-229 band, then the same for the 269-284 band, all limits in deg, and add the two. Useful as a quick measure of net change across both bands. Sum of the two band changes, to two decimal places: 0.06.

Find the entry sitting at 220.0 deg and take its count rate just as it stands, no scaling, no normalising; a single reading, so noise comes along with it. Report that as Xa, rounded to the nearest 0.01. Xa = 3.59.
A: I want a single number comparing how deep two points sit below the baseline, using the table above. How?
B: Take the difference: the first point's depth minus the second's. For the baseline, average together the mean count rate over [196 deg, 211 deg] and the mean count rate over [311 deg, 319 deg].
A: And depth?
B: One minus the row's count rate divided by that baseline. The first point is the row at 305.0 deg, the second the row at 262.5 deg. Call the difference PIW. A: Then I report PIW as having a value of -0.12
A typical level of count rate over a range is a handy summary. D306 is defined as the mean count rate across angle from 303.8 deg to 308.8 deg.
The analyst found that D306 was 3.71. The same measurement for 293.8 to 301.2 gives 3.62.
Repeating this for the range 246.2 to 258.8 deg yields 3.48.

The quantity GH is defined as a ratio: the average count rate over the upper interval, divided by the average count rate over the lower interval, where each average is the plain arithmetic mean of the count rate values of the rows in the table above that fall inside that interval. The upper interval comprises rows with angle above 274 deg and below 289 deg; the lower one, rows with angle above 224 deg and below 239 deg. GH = 1.01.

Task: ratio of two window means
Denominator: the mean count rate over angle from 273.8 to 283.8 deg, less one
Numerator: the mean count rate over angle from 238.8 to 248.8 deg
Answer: 1.32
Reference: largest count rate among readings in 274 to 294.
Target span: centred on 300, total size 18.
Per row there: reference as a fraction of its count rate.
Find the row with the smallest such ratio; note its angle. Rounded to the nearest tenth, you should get 300.0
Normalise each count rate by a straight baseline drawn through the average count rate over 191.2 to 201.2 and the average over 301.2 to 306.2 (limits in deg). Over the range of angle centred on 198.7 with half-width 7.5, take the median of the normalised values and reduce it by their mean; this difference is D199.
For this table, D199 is -0.009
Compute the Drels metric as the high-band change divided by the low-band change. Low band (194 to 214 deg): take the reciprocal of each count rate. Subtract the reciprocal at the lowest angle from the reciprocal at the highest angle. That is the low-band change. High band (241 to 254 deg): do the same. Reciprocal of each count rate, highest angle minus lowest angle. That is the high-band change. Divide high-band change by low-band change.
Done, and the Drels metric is 1.3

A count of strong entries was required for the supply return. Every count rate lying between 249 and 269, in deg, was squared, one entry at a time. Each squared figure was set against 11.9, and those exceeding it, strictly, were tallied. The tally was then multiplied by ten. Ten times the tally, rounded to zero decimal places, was 40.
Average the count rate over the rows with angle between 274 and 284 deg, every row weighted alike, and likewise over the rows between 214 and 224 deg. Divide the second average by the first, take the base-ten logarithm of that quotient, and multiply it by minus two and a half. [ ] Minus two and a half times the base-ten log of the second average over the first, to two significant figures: 0.081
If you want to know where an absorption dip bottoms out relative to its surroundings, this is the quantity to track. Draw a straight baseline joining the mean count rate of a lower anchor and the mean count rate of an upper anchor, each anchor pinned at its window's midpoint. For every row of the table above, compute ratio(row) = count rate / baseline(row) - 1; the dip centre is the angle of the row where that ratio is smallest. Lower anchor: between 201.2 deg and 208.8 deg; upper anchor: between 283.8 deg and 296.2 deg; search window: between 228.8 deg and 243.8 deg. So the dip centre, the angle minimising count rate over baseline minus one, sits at 242.5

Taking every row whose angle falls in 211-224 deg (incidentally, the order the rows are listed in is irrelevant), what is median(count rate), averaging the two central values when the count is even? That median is 3.46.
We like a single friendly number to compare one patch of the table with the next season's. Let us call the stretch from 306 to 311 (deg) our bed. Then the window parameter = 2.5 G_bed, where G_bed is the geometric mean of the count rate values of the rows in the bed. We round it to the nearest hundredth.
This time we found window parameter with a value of 8.83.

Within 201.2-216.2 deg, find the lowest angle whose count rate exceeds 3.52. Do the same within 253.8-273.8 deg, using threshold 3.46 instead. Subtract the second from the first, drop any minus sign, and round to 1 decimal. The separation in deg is 40.0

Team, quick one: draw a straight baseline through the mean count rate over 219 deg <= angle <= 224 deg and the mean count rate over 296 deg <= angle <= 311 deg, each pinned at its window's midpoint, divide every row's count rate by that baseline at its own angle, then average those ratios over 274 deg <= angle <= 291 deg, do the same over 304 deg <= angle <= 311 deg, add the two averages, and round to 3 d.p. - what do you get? 1.966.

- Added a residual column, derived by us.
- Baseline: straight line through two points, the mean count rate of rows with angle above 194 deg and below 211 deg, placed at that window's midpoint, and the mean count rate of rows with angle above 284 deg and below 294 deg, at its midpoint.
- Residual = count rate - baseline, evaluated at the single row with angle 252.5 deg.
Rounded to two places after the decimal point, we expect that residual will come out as 0.31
